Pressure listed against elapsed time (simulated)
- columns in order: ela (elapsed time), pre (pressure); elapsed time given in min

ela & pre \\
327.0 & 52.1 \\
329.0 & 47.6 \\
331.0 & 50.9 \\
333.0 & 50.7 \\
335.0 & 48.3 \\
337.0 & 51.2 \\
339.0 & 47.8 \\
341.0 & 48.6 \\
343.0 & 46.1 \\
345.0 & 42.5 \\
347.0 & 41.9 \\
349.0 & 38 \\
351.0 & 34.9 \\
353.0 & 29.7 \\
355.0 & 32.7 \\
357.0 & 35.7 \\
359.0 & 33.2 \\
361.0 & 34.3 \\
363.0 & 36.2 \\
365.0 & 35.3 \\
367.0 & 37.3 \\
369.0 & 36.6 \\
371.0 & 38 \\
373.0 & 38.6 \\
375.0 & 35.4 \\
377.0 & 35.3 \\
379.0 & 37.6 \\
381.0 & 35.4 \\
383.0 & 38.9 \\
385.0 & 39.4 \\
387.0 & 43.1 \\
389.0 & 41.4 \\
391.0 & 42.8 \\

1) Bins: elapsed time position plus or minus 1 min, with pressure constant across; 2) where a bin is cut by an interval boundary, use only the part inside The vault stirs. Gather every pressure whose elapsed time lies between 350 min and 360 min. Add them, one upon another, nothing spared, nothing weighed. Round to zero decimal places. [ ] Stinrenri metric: 166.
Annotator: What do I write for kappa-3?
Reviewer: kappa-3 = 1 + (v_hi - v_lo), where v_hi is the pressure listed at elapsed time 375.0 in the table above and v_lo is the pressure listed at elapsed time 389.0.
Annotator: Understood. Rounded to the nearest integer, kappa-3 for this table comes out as -5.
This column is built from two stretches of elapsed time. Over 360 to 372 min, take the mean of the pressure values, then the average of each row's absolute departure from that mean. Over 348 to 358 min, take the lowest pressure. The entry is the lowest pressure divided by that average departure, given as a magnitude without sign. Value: 29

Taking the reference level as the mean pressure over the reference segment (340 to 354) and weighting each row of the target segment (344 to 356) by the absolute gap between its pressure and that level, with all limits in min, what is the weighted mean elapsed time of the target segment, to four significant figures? 351.9 min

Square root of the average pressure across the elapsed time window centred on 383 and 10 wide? 6.2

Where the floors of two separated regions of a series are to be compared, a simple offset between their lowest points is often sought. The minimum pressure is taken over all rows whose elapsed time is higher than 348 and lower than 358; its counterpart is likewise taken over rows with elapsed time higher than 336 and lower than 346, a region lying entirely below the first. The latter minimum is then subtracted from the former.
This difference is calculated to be -13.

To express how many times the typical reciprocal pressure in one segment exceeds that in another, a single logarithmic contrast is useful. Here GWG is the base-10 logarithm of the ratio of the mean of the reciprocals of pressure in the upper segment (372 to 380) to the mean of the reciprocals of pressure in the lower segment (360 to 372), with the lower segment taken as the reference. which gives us -0.005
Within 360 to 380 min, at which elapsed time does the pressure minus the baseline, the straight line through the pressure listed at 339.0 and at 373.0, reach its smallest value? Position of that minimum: 361.0 min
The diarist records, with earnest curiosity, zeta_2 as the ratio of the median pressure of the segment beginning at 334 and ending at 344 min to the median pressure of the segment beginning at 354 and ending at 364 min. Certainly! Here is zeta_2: 1.41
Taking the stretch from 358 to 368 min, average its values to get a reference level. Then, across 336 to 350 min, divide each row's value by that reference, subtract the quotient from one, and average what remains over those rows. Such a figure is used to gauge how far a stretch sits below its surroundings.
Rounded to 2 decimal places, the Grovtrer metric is -0.28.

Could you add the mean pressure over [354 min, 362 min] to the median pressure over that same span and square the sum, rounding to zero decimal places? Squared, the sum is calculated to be 4587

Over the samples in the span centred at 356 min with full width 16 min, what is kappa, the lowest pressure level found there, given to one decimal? 29.7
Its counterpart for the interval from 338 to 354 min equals 29.7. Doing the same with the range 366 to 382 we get 35.3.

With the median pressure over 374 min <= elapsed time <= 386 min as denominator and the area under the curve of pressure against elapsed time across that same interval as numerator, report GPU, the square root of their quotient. 3.49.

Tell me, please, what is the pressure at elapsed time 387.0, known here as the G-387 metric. 43.1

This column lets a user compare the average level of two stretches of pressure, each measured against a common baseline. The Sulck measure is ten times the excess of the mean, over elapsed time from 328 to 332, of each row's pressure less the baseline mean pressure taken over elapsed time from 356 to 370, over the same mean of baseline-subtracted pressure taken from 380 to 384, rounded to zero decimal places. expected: 121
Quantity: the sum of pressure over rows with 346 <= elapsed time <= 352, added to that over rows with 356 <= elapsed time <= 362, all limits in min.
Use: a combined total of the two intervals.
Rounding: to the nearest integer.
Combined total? 218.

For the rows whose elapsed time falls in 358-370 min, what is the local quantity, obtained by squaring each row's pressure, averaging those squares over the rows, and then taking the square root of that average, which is 35.5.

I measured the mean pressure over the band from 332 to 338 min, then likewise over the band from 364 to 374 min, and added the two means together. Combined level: 87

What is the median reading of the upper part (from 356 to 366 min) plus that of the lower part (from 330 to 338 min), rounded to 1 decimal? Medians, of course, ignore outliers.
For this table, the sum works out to 86.1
